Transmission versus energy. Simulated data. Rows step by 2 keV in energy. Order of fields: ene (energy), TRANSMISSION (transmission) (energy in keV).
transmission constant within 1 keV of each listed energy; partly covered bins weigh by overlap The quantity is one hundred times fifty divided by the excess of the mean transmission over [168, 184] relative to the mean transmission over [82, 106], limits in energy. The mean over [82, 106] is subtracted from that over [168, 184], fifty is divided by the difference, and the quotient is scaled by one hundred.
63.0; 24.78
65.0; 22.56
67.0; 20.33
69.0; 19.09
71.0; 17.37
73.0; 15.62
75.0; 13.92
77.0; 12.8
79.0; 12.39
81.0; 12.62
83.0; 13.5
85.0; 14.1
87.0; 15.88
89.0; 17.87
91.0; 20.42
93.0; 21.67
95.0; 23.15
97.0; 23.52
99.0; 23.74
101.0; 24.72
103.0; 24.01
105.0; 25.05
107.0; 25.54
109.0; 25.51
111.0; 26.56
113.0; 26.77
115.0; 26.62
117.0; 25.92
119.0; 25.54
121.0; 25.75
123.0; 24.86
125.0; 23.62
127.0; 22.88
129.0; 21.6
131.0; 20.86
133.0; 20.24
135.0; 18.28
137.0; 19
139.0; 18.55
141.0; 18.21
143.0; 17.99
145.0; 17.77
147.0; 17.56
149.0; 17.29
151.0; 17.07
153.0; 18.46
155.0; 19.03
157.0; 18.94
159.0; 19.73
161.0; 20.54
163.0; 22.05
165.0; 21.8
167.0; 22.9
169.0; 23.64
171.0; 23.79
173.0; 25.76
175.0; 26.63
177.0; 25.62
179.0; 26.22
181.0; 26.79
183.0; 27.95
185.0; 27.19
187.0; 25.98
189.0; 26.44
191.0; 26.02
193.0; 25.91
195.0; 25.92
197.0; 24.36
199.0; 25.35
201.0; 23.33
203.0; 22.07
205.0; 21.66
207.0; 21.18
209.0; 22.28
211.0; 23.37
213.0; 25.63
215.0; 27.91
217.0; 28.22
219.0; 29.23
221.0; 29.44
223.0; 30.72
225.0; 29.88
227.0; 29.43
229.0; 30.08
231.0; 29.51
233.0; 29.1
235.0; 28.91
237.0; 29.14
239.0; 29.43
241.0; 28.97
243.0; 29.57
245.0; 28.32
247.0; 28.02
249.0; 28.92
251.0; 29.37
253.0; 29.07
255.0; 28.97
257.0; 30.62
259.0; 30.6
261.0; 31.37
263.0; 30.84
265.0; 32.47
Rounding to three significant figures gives 968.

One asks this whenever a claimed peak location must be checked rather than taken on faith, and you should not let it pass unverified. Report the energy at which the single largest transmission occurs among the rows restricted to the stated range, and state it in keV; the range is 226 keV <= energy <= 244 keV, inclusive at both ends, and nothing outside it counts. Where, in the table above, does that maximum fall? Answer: 229.0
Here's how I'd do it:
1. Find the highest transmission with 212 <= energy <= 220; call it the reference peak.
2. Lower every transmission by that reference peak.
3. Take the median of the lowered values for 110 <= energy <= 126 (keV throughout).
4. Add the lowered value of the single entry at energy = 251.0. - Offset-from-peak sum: -3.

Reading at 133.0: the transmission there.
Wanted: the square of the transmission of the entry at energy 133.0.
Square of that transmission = 410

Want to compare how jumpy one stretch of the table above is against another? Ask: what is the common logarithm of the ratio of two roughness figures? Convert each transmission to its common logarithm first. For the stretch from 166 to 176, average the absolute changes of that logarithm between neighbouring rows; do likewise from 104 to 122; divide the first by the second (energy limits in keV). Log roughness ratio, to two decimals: 0.39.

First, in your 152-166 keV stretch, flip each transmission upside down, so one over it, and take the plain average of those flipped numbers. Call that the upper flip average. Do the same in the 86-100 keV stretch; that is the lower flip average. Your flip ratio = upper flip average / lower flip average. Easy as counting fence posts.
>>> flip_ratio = 1.0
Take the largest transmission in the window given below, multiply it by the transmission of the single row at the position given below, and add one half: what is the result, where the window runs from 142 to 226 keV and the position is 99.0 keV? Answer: 730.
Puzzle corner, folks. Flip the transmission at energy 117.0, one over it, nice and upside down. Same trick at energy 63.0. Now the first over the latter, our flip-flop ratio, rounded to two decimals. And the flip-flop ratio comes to 0.96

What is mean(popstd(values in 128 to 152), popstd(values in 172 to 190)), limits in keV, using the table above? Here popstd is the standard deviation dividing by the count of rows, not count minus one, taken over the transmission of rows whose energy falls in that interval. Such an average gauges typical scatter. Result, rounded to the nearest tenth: 1.0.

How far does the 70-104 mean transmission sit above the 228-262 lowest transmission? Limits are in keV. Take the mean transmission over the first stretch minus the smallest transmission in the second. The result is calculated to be -10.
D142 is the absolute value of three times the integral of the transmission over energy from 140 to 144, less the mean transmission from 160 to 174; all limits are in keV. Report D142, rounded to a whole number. 194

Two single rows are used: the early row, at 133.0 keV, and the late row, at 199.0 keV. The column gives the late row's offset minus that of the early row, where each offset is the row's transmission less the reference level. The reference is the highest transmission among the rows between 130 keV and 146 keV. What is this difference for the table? 5.1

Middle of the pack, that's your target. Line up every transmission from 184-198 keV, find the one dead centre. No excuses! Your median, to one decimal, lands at 26.0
